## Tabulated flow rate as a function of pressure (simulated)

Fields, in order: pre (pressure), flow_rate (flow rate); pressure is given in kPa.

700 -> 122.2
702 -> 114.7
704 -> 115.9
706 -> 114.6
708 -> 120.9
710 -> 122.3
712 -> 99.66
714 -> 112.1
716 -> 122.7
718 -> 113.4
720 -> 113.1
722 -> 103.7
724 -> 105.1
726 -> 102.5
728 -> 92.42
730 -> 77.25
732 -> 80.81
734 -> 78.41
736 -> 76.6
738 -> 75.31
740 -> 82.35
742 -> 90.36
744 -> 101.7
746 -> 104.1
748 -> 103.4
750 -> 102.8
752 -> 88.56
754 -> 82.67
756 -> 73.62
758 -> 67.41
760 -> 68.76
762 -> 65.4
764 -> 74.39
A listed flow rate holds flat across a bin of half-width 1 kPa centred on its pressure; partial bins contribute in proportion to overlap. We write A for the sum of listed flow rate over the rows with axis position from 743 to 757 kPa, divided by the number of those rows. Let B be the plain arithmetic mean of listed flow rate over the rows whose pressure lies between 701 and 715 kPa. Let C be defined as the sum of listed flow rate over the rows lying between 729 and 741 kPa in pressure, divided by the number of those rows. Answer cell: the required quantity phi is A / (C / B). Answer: 137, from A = 94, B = 114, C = 78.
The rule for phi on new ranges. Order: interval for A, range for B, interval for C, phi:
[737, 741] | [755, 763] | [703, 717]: 47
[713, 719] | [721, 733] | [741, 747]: 110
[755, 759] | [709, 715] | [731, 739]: 101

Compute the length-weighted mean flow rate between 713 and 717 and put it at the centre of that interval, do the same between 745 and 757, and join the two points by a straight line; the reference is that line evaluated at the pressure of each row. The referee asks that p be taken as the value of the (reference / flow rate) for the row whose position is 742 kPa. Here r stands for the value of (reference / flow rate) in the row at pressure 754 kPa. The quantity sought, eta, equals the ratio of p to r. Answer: 1.00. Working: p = 1.09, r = 1.09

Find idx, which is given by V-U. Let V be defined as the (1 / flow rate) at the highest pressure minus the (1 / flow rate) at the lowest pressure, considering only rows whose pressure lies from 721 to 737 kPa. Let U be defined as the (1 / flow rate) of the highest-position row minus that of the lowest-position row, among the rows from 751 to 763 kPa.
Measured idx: -0.0006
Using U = 0.004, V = 0.0034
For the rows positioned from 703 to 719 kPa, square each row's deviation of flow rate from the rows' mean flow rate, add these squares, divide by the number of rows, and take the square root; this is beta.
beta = 7.0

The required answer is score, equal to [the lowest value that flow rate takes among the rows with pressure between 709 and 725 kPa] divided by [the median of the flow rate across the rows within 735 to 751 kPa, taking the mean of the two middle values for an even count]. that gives 1.04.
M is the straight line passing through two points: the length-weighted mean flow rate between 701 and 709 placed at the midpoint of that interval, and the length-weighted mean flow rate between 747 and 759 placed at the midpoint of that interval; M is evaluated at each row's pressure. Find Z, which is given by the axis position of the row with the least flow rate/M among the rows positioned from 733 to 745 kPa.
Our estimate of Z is 738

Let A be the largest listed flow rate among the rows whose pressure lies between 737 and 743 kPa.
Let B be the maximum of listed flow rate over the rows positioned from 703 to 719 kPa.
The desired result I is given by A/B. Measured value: 0.74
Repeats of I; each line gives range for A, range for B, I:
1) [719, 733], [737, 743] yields 1.25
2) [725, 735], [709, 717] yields 0.84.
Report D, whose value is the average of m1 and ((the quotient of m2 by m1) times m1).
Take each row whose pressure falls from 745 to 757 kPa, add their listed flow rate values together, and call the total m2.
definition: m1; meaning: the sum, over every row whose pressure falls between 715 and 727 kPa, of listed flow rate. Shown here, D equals 608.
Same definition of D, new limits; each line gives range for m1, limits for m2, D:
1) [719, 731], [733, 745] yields 549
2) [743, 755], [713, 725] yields 627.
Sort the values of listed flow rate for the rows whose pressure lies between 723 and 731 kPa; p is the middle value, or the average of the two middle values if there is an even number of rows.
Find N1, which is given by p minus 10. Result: 87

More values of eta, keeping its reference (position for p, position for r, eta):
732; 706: 1.21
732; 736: 0.97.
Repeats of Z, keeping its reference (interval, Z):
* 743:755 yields 754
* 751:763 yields 758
